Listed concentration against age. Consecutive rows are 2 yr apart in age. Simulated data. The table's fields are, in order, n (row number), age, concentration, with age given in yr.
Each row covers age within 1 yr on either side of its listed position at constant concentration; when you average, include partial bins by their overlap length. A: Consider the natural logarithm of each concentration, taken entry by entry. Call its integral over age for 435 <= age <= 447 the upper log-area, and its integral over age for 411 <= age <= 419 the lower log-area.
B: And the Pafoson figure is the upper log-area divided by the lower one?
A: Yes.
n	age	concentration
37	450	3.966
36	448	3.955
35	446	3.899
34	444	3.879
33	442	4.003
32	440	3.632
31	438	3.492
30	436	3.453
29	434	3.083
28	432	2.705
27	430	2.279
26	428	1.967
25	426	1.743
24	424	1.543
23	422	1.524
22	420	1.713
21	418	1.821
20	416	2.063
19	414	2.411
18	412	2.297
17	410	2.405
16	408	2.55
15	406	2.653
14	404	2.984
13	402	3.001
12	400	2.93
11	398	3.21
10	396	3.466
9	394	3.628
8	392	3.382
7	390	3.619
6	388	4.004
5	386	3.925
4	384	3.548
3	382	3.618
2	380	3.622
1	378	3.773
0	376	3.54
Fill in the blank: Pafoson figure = 2.6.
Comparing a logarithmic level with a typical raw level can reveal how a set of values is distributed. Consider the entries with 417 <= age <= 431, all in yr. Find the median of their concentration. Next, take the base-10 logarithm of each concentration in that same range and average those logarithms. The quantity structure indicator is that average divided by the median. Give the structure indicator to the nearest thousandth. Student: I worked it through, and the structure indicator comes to 0.144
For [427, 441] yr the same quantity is 0.149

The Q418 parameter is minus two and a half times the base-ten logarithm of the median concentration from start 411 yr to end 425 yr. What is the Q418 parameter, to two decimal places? -0.65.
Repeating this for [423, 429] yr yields -0.60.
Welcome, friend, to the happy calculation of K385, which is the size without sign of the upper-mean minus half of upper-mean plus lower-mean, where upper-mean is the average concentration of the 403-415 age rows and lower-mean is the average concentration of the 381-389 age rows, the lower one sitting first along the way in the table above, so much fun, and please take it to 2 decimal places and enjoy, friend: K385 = 0.61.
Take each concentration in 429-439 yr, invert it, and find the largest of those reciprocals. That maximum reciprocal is 0.44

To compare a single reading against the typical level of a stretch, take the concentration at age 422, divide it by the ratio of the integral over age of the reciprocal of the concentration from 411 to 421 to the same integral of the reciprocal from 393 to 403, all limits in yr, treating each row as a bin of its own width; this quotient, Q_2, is 1.0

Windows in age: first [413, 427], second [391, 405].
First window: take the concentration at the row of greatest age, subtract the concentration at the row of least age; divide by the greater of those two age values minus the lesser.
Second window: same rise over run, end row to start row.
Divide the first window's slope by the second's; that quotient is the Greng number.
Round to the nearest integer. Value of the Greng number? 2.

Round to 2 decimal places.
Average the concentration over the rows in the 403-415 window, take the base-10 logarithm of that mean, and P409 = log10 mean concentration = 0.41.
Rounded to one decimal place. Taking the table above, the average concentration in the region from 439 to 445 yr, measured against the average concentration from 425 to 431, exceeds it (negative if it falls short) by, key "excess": 1.8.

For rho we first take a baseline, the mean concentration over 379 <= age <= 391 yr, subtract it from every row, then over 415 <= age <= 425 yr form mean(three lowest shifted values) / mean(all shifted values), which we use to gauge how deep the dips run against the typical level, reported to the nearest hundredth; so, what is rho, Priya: 1.07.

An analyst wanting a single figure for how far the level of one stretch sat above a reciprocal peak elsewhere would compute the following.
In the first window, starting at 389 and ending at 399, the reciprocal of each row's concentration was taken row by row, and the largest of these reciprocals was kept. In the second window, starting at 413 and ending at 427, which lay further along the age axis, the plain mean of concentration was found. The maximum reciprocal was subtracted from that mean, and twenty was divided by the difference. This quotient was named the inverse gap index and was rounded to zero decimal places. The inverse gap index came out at 13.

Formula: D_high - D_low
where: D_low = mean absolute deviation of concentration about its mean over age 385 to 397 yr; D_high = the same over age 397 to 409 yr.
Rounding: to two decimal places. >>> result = 0.00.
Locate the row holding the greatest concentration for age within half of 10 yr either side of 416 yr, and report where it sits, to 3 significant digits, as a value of 414 yr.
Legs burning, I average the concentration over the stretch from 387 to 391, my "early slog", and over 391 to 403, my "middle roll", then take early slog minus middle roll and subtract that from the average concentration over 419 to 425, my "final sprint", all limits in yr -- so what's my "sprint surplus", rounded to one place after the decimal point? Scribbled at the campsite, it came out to 1.1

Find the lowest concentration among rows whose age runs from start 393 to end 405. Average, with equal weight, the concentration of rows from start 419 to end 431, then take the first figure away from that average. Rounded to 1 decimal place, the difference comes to -1.1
